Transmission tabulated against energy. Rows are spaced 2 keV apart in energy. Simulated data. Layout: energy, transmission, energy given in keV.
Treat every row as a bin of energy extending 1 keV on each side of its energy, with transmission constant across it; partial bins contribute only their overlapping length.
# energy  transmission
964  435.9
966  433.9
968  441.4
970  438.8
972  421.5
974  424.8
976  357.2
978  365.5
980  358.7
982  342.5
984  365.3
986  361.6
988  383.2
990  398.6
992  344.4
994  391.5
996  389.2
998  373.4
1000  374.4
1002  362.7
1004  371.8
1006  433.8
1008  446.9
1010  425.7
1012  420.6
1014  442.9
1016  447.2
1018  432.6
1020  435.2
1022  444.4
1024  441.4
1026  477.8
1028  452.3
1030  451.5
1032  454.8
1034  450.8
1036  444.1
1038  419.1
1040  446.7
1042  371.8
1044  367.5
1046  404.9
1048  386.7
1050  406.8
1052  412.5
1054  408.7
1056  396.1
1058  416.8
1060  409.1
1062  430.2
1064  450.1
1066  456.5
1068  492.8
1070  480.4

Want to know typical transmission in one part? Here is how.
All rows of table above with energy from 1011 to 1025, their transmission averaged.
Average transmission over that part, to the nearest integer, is 438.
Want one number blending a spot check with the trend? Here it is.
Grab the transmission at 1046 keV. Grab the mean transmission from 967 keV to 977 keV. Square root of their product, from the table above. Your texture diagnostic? 411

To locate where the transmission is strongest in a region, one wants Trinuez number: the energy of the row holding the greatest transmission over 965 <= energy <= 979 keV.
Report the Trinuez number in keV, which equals 968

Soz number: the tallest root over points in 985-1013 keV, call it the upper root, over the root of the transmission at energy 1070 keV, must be 0.96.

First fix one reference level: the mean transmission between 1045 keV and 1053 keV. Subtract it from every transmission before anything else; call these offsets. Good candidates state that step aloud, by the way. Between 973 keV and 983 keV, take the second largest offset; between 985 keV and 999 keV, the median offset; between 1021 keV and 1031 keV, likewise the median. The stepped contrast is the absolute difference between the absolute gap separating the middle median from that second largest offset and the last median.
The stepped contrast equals 31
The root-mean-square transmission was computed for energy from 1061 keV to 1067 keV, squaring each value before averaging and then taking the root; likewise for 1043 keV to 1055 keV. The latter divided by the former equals 0.89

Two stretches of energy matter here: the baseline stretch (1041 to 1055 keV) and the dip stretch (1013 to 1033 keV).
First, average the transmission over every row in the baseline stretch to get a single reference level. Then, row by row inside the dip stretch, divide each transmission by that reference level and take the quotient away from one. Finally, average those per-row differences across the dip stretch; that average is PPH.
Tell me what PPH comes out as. -0.14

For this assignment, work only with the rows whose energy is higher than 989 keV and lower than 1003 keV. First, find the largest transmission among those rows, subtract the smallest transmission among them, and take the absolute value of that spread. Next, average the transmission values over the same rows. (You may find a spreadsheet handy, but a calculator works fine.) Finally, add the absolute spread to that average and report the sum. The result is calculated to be 431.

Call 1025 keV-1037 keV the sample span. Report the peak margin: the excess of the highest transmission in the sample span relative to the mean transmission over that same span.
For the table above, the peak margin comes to 22.6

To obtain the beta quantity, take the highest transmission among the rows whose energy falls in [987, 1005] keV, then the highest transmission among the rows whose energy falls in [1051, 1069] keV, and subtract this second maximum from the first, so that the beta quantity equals -94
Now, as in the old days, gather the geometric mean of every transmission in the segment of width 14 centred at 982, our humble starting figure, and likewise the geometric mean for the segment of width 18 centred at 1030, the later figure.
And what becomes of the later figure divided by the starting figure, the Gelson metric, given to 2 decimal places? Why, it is 1.24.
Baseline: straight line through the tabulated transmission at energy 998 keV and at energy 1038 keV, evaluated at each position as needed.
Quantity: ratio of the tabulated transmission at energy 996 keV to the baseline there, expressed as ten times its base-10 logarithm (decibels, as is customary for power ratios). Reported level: 0.21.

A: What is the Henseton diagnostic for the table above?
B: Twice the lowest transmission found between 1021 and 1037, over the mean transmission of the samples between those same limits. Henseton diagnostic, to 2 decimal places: 1.95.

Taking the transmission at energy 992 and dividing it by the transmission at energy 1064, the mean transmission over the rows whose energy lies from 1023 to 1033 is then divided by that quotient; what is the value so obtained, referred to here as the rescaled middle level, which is 595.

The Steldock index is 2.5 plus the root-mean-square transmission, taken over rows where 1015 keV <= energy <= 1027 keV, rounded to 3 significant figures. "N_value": 449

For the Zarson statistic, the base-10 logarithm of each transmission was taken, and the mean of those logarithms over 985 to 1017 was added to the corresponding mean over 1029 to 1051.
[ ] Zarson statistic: 5.22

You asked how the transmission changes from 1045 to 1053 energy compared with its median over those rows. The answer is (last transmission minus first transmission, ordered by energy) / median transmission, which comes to 0.019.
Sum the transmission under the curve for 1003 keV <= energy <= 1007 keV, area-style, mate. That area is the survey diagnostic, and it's 1611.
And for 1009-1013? 1693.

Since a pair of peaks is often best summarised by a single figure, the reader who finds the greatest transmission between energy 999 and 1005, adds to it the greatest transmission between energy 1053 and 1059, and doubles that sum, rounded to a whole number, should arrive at 1582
